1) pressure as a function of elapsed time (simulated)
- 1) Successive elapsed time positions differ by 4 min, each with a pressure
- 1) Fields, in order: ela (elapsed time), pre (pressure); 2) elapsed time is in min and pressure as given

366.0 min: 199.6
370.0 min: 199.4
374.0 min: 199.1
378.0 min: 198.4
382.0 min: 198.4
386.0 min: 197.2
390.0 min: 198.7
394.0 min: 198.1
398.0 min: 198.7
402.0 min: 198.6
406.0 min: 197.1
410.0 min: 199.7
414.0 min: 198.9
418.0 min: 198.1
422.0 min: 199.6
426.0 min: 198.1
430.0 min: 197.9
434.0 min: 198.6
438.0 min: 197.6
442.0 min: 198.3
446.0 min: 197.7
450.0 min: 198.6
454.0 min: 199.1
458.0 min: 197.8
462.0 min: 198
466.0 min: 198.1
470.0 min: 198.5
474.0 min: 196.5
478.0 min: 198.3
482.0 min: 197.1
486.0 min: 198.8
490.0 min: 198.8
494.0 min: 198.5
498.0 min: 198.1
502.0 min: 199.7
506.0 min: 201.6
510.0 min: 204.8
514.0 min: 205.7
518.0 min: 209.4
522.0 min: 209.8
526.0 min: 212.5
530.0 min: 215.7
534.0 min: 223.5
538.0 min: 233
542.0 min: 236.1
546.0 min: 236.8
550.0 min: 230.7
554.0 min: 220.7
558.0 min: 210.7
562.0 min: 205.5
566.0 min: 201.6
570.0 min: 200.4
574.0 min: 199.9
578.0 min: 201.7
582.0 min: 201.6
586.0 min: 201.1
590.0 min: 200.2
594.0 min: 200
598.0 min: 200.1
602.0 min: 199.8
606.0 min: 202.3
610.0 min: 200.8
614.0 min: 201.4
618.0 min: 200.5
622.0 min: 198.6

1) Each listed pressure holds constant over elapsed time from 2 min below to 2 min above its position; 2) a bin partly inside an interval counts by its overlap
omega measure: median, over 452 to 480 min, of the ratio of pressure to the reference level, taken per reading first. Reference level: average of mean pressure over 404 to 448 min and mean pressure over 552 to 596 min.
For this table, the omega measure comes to 0.98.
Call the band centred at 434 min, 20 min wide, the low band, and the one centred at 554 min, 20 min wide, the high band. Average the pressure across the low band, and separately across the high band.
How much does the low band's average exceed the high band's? -22.8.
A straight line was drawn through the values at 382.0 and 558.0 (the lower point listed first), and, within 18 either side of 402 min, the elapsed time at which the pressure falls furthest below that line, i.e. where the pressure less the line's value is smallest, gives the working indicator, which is 406.0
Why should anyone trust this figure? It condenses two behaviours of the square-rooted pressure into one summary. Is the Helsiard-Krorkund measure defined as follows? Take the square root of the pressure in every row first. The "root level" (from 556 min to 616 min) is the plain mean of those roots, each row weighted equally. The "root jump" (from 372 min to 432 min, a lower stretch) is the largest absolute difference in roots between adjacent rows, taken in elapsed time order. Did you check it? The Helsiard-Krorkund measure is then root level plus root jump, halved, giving 7.15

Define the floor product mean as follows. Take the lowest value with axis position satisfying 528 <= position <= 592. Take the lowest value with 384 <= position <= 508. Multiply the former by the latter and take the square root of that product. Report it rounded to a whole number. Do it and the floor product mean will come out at 198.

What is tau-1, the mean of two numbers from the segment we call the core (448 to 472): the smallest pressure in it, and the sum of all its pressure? 694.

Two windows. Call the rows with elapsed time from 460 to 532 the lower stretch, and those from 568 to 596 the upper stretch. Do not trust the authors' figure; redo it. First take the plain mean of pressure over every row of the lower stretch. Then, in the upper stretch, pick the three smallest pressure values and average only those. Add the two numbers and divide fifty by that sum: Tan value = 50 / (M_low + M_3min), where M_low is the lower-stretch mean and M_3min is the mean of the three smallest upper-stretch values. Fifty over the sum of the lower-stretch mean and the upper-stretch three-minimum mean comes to 0.124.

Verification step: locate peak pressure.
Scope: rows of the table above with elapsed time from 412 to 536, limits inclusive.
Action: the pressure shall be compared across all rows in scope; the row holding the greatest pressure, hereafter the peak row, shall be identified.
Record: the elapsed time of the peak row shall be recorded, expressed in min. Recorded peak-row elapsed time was 534.0 min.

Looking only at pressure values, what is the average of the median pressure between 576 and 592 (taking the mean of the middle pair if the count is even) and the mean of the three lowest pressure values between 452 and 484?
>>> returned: 199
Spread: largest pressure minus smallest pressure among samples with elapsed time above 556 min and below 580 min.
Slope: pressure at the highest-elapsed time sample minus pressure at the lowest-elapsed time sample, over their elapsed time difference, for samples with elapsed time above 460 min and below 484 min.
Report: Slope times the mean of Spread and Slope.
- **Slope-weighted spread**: -0.24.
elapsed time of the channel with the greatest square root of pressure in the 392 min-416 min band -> 410.0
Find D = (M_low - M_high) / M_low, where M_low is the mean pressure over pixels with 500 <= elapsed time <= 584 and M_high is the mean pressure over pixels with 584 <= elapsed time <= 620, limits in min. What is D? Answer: 0.06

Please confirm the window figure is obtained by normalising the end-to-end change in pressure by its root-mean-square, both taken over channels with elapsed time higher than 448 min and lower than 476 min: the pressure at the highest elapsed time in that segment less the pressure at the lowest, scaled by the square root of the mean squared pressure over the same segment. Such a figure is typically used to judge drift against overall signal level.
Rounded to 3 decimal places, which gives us -0.011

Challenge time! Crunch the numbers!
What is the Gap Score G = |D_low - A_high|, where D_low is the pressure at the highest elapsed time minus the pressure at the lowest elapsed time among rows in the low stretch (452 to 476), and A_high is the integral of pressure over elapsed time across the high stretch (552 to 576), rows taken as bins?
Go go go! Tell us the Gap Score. 4958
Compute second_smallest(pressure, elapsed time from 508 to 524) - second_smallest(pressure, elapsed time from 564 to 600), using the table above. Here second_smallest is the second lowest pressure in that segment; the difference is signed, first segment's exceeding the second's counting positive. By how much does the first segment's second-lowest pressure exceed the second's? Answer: 6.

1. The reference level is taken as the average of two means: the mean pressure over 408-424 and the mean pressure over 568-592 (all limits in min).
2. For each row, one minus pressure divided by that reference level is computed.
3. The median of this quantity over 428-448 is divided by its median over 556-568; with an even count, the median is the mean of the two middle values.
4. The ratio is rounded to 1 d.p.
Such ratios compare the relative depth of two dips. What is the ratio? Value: -0.4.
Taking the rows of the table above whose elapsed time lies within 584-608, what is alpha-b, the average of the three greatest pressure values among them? 201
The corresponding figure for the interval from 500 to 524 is 208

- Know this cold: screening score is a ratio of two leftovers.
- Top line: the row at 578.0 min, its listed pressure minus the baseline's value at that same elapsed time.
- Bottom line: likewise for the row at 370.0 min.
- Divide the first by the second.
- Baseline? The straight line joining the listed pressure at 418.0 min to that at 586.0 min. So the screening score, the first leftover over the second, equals 0.3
